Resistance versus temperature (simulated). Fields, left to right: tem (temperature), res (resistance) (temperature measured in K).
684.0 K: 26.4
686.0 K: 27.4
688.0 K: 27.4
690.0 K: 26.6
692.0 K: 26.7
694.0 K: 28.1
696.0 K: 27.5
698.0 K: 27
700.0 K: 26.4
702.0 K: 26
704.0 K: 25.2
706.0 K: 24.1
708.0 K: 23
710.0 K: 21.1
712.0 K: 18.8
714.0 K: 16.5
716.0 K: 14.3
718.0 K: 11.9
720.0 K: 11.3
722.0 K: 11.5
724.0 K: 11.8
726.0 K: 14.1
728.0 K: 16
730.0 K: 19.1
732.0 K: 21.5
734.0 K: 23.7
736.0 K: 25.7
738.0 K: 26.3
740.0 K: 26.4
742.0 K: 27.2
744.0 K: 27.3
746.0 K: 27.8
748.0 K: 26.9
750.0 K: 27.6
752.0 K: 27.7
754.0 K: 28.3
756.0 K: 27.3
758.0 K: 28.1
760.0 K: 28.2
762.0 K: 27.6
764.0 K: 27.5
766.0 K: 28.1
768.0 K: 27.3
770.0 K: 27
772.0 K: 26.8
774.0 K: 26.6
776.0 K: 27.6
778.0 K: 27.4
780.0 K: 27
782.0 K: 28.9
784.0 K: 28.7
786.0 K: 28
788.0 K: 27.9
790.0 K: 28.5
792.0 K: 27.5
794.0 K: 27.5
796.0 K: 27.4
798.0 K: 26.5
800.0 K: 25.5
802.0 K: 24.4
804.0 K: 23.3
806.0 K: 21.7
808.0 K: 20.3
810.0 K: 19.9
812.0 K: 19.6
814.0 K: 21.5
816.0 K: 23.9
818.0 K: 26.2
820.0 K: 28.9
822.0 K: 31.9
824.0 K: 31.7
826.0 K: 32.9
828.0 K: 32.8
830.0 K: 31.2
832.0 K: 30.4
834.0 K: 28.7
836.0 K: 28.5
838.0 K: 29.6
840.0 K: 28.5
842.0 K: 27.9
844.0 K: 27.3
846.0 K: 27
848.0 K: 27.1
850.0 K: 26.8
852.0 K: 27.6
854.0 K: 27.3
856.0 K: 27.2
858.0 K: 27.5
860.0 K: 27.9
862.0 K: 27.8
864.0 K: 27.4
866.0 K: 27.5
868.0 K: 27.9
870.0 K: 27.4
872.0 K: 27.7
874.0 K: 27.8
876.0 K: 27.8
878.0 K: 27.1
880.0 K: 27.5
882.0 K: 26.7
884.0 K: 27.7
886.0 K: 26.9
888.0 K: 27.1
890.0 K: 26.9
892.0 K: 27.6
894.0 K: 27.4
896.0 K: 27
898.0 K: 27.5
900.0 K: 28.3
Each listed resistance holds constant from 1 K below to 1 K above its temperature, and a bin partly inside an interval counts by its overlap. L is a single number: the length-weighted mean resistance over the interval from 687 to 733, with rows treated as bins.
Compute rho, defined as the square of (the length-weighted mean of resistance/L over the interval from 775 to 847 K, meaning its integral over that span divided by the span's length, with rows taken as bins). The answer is 1.7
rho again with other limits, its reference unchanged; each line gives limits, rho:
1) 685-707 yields 1.7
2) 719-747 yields 1.0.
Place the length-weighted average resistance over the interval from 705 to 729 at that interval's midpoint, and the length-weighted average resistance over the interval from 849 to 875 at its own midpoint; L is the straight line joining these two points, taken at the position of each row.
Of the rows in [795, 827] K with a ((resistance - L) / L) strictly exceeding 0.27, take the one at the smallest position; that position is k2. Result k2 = 822.0 K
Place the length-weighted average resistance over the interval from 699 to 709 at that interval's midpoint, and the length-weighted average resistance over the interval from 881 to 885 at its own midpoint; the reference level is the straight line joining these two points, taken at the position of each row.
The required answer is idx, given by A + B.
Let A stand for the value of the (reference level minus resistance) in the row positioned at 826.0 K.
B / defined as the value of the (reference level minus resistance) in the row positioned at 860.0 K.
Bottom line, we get -7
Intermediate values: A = -6.4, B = -0.99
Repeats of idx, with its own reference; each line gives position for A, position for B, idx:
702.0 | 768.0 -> -3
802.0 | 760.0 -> -1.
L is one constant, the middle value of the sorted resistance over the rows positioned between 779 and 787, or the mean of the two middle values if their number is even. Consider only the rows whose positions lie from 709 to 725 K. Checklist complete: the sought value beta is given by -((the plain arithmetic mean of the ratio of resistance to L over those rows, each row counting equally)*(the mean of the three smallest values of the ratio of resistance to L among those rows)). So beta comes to -0.21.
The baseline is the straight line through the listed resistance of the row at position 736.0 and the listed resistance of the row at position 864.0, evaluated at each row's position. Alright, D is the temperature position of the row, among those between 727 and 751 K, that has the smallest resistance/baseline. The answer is 728.0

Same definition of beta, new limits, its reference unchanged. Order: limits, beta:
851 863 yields -0.94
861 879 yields -0.94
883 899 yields -0.91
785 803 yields -0.86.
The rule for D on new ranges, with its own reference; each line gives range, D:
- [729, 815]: 812.0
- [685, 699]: 690.0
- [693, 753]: 720.0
